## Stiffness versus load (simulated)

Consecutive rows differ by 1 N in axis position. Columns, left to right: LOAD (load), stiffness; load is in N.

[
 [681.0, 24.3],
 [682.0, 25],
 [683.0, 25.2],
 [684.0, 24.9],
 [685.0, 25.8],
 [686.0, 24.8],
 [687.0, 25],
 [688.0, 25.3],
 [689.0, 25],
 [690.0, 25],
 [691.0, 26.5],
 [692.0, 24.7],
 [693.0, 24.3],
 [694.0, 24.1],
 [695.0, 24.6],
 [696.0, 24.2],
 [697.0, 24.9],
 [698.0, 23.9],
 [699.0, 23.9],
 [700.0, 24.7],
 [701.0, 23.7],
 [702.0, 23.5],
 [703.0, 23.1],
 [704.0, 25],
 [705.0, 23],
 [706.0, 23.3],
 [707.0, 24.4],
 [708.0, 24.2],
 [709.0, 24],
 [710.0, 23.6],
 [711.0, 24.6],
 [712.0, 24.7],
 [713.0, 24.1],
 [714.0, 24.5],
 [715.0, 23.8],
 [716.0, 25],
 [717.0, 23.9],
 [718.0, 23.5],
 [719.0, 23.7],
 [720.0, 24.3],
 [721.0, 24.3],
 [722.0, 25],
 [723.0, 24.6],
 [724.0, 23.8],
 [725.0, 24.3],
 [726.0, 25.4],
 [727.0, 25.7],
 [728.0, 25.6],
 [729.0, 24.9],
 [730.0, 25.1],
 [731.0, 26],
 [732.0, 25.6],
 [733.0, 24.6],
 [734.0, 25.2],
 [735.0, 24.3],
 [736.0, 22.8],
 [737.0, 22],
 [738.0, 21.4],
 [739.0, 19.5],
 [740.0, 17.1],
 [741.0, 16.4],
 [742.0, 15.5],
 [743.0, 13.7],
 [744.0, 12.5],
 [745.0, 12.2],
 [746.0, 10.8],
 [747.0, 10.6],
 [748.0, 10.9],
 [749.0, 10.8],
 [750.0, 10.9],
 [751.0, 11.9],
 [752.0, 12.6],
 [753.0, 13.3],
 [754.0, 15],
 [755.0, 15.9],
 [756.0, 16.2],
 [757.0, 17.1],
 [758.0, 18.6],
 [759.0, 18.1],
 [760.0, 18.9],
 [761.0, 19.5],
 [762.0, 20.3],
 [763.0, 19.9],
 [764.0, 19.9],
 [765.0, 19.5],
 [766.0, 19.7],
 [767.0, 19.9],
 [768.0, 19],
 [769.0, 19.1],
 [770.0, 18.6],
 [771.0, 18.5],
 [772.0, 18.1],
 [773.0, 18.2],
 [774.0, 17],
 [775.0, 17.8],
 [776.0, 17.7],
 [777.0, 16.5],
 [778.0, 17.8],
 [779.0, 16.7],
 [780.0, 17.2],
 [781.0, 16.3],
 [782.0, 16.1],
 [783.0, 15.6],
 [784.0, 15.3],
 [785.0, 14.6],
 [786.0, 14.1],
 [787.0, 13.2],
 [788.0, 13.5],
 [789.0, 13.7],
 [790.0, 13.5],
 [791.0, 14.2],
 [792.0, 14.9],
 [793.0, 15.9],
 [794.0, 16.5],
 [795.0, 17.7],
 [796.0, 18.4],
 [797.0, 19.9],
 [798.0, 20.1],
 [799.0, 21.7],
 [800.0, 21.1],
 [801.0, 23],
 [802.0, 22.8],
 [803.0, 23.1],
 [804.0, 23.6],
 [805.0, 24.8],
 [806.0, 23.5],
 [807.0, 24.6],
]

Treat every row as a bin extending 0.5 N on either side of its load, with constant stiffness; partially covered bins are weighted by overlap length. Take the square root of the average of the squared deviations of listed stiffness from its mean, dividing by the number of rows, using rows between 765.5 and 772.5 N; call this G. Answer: 0.60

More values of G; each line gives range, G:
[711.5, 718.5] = 0.50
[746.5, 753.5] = 0.97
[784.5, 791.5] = 0.45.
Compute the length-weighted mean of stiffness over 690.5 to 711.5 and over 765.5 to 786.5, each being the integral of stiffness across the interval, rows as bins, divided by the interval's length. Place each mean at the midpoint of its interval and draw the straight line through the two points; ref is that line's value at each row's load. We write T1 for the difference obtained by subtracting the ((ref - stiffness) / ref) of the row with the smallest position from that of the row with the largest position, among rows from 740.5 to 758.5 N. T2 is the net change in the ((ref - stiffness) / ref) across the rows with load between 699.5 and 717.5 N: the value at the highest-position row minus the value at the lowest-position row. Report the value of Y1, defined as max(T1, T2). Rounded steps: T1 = -0.2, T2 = 0.0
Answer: -0.03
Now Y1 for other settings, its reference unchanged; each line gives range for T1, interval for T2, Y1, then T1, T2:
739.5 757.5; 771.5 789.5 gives 0.17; -0.1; 0.2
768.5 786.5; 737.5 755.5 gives 0.20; 0.2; 0.2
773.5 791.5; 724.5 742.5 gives 0.35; 0.1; 0.3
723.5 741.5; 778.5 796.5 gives 0.28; 0.3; -0.2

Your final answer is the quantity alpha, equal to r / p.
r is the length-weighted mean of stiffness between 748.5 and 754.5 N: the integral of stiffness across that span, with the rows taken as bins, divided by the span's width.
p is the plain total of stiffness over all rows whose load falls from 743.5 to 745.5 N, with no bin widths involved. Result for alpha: 0.50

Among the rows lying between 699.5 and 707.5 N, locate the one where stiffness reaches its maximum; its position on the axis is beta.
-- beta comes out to 704.0 N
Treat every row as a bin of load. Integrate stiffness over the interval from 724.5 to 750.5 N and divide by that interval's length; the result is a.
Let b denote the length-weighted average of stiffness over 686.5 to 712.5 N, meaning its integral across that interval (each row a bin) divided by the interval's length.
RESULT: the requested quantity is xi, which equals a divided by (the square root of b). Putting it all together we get 3.9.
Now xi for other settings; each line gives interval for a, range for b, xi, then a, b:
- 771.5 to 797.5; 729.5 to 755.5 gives 3.9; 16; 17.2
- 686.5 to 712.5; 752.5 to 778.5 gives 5.7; 24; 18.1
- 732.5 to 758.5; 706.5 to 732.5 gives 3.3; 16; 24.6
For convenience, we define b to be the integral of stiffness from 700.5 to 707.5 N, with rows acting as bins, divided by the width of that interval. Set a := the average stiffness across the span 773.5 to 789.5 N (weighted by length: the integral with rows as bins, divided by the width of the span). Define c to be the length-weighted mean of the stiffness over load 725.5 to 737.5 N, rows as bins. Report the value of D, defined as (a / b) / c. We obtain 0.03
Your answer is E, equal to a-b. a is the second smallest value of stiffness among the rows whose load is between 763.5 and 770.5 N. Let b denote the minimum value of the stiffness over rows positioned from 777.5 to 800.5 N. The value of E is 5.8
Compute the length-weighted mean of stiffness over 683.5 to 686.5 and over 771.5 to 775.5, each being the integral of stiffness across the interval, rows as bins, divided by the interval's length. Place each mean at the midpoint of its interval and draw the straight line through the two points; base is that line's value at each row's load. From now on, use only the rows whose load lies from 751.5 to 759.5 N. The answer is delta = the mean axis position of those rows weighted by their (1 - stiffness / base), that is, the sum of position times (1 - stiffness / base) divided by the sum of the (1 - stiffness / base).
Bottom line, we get 754.1 N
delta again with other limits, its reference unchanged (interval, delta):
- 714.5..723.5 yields 719.6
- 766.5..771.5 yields 768.5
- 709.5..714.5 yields 712.3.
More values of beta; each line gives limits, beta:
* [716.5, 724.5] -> 722.0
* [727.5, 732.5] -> 731.0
